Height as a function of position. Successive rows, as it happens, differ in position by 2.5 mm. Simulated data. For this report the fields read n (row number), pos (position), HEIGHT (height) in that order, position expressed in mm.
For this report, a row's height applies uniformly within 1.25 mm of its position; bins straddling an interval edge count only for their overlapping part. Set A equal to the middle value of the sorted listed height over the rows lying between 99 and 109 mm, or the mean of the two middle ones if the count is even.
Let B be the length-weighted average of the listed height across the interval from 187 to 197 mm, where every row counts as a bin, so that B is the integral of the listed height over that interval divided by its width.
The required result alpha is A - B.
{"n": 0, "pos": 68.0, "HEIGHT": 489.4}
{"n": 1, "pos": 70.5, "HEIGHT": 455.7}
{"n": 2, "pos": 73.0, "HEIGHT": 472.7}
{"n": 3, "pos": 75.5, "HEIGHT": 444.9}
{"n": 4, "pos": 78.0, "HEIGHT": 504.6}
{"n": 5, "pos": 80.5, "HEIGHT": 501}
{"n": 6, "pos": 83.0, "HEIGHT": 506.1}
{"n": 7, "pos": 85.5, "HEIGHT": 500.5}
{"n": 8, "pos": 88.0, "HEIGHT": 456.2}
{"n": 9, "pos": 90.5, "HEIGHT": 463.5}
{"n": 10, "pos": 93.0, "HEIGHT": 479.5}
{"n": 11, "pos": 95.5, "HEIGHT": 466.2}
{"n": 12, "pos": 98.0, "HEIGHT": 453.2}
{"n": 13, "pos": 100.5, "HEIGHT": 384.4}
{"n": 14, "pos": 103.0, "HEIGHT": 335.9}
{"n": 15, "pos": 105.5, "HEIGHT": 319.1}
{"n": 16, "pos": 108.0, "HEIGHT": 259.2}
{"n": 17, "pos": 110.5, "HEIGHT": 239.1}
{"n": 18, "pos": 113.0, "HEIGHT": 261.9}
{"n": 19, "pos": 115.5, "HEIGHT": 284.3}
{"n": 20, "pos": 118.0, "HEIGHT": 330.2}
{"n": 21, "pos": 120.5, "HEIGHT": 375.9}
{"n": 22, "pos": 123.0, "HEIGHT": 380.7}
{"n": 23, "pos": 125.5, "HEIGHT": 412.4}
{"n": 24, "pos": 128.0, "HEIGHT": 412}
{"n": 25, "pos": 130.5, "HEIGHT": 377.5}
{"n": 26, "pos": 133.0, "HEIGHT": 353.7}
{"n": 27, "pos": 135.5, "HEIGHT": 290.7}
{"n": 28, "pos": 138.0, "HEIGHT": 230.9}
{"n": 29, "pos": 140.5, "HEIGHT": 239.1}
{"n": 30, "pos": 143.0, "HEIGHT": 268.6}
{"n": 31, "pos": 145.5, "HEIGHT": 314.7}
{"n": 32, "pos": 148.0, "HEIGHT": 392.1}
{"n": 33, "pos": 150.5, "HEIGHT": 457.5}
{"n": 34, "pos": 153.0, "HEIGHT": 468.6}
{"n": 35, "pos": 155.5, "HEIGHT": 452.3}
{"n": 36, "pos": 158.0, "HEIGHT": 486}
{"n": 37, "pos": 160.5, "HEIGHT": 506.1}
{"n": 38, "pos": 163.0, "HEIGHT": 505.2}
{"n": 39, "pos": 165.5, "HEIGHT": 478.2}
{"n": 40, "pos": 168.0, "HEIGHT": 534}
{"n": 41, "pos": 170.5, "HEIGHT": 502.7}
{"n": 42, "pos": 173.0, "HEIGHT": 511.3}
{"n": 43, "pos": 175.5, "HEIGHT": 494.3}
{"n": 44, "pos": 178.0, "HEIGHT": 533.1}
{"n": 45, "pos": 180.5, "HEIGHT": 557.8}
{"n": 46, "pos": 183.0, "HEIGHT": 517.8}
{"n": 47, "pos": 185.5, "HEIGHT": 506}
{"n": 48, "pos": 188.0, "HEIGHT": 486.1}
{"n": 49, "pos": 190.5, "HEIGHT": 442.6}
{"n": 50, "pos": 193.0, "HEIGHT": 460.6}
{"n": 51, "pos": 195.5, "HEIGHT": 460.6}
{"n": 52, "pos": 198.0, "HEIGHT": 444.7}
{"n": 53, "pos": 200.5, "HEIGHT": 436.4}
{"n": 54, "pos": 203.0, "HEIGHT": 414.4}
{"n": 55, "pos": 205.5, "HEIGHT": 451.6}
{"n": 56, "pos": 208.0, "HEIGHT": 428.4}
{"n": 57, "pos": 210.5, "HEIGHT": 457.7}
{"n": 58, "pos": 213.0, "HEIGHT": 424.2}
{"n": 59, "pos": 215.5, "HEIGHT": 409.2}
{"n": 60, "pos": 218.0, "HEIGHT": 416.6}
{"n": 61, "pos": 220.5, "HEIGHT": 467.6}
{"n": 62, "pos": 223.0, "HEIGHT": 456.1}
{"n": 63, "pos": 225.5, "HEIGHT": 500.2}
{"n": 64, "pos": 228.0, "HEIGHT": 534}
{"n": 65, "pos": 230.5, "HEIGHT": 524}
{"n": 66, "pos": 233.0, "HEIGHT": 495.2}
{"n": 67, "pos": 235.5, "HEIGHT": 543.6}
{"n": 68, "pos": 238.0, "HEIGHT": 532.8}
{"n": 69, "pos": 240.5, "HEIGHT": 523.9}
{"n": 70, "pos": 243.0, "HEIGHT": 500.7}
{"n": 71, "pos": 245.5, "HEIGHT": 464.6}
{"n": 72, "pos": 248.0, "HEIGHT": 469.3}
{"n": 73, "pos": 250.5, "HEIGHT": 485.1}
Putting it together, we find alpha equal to -134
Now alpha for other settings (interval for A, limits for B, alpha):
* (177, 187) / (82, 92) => 45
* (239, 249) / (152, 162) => 6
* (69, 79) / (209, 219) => 37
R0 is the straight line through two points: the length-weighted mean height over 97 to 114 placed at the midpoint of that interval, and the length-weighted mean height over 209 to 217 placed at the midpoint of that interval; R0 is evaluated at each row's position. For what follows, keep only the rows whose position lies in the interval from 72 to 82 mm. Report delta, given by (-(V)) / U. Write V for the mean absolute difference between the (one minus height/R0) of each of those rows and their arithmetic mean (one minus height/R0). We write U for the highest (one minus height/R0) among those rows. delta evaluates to 0.1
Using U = -0.532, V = 0.061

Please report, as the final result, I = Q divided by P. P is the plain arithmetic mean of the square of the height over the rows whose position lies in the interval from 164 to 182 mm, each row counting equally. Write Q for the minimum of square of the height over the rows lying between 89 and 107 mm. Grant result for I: 0.38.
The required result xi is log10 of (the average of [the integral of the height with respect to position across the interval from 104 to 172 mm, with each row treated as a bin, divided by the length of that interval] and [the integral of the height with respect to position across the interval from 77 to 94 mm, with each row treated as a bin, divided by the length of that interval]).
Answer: 2.635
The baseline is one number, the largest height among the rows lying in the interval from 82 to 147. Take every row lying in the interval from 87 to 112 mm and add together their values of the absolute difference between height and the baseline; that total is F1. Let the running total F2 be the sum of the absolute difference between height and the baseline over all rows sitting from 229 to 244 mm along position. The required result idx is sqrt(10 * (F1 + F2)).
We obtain 115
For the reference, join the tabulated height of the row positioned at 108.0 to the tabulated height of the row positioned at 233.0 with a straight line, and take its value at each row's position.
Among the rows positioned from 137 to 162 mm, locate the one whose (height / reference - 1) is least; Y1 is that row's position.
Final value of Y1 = 138.0 mm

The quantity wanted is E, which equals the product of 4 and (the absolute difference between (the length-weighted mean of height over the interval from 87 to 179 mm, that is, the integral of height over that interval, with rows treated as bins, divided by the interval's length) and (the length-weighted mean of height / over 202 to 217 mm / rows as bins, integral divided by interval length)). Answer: 136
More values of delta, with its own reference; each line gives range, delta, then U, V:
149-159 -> 0.1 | -0.217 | 0.026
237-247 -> 14.8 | -0.004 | 0.056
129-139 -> -0.4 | 0.347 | 0.156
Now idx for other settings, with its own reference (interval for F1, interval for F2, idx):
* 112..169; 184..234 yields 197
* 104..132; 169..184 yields 142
